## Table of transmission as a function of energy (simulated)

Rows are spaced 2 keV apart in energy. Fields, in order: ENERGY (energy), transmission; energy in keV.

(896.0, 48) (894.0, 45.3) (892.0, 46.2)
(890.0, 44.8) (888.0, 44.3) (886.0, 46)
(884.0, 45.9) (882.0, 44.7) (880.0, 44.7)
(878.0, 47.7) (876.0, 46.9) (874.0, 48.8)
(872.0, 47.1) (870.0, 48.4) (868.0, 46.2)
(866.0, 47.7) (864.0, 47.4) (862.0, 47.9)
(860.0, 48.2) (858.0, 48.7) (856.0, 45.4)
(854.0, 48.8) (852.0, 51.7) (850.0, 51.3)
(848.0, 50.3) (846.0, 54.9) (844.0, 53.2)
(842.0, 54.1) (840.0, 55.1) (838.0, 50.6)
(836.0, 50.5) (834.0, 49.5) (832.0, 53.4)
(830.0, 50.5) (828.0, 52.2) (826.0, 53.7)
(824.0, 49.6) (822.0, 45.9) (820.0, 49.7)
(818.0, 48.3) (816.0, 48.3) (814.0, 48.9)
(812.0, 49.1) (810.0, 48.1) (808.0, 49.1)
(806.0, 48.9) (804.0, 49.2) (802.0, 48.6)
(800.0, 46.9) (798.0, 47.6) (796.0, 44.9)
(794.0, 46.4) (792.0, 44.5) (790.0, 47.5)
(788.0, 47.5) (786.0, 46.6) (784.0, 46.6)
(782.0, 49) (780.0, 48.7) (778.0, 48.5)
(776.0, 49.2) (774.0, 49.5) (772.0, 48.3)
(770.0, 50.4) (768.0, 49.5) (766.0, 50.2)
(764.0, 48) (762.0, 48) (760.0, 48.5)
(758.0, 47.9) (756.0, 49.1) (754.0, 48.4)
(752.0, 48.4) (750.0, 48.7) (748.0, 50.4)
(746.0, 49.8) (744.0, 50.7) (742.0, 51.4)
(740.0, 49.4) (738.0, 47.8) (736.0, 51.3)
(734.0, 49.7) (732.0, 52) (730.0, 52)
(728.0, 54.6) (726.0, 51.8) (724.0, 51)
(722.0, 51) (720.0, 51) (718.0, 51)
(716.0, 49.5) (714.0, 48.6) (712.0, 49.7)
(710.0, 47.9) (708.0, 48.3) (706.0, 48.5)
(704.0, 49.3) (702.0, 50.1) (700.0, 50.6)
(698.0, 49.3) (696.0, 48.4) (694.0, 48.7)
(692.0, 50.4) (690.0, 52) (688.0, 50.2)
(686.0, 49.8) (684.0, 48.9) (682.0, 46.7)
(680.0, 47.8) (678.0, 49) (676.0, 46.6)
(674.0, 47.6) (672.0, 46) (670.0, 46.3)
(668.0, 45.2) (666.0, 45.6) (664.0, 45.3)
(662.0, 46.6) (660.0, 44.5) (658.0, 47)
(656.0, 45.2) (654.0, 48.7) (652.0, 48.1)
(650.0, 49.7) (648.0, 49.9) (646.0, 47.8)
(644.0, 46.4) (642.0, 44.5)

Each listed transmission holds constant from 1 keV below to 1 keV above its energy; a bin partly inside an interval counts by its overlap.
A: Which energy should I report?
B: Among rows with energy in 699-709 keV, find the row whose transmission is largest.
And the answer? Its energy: 700.0 keV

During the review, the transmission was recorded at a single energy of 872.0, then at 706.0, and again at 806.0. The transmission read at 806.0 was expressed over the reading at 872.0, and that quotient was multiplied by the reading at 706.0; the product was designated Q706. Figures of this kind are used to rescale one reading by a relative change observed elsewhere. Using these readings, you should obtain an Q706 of 50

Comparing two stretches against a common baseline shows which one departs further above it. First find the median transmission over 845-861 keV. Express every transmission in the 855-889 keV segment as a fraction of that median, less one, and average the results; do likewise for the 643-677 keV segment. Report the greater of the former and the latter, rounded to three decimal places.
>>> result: -0.054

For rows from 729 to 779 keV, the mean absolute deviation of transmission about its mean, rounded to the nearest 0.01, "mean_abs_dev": 1.05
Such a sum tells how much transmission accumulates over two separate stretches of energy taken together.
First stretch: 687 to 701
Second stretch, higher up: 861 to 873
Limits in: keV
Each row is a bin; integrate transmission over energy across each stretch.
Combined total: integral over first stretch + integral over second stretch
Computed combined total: 1269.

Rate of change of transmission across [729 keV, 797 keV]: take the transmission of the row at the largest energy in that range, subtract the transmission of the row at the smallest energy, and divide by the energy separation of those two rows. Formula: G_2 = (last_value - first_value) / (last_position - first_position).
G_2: -0.11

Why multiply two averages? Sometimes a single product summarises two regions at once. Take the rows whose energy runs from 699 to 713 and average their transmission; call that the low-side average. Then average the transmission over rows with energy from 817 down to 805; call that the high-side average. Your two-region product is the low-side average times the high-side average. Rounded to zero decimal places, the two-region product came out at 2398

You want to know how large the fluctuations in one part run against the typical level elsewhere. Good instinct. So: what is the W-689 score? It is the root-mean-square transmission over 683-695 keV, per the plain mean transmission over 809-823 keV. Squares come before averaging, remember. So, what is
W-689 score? 1.03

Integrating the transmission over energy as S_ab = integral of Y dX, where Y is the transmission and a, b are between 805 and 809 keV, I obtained 196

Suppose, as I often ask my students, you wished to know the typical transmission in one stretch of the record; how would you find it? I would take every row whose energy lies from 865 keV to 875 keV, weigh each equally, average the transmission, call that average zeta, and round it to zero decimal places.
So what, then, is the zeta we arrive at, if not 48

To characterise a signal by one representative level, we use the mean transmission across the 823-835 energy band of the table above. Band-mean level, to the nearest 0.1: 51.5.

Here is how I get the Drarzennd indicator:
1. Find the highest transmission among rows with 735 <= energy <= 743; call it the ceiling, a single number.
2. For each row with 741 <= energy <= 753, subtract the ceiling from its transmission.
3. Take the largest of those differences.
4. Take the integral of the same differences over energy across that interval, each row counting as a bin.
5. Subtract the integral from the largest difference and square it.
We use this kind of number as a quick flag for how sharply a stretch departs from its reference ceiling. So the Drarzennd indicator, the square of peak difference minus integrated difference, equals 324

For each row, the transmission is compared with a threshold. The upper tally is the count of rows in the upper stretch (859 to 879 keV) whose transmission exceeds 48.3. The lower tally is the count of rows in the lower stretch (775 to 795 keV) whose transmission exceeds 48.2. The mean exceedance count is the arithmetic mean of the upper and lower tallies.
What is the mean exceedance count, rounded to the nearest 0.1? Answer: 3.0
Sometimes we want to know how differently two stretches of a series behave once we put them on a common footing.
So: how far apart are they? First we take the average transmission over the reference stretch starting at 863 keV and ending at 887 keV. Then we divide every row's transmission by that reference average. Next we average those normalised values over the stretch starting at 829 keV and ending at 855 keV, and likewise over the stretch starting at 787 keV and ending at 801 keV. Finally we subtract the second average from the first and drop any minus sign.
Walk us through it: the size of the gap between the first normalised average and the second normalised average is 0.11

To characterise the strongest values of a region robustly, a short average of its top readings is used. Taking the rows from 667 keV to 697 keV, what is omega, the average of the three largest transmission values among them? 50.9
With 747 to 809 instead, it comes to 50.3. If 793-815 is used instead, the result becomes 49.1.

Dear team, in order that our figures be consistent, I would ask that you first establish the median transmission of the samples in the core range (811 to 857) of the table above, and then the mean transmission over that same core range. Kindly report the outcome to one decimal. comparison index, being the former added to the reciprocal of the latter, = 50.5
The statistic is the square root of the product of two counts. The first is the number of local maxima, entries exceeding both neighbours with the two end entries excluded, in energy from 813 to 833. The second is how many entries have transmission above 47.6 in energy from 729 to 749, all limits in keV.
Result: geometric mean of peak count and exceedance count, 4.5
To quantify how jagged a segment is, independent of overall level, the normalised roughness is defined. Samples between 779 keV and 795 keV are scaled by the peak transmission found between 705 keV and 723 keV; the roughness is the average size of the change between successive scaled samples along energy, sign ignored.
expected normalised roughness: 0.024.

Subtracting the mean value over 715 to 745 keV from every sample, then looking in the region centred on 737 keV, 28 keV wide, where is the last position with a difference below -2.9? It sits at 738.0 keV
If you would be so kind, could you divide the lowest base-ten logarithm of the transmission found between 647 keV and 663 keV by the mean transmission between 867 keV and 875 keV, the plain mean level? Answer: 0.0346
